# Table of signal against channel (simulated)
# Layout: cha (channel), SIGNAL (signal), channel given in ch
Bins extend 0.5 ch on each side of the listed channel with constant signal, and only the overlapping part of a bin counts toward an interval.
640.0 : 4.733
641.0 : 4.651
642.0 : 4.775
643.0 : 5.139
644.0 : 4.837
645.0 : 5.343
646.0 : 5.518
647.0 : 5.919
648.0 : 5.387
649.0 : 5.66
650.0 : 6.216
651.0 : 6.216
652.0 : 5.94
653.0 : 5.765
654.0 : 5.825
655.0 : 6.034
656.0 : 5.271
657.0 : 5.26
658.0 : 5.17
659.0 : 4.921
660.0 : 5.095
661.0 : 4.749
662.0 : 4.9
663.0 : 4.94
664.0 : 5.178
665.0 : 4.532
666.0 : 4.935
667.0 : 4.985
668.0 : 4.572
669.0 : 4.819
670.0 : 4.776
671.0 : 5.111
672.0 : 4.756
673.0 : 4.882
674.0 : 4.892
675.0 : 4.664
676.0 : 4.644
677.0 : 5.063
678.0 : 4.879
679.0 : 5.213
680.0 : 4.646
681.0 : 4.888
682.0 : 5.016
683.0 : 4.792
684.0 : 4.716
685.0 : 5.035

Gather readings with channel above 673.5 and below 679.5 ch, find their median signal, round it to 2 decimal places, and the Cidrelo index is 4.89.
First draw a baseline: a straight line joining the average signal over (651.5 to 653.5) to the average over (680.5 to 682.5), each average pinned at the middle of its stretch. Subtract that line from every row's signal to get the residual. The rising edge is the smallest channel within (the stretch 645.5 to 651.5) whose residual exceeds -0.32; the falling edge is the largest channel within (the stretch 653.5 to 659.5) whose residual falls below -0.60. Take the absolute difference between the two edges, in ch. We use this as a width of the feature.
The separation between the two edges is 12 ch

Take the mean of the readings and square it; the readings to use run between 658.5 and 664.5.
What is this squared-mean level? 24.6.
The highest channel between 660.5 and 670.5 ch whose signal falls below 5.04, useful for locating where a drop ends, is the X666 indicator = 670.0 ch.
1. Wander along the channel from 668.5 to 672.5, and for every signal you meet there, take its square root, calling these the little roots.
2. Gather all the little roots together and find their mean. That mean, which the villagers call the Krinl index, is 2.21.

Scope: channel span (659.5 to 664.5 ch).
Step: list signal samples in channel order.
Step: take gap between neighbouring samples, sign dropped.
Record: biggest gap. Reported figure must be 0.35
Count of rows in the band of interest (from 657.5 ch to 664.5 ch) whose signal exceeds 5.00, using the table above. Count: 3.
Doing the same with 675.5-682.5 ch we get 3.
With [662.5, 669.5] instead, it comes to 1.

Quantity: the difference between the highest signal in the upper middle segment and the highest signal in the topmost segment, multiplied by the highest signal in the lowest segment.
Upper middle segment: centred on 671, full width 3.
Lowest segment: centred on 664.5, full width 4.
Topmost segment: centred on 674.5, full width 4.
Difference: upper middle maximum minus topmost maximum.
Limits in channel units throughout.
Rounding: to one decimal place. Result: 1.1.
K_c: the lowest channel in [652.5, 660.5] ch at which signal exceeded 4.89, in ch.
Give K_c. 653.0 ch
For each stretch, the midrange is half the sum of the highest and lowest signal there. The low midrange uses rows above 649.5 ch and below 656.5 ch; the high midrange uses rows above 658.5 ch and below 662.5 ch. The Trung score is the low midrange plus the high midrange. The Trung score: 10.7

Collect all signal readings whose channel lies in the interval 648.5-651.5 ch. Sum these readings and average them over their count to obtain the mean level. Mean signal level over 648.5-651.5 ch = 6.03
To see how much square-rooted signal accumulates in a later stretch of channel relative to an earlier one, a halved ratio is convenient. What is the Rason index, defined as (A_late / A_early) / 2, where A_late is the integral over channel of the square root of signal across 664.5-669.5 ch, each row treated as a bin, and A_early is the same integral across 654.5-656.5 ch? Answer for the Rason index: 1.15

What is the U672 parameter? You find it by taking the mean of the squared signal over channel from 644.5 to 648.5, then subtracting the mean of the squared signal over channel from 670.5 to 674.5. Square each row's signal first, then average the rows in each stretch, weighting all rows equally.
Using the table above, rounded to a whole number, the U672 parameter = 7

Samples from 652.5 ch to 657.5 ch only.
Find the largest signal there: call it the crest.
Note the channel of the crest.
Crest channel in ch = 655.0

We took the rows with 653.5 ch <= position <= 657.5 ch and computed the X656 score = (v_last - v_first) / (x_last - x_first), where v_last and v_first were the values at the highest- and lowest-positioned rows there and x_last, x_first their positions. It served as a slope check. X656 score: -0.19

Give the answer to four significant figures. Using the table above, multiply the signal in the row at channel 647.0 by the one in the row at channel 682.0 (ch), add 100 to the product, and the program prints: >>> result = 129.7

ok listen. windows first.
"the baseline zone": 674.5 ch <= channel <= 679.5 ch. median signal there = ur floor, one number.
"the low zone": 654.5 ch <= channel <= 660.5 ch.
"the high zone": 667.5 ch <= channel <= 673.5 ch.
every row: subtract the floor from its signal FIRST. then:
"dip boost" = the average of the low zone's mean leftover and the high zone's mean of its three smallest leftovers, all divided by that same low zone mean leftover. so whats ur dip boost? 0.28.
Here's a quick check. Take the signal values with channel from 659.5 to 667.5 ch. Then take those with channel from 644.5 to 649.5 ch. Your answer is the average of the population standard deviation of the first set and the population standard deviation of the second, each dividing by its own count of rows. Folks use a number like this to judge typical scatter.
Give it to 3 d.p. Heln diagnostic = 0.198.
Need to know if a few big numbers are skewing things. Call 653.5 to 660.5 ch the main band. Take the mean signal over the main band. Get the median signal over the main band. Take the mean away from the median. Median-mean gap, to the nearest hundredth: -0.11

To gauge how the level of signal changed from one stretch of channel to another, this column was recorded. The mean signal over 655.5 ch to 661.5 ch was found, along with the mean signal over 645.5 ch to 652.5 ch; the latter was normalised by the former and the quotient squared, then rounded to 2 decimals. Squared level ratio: 1.32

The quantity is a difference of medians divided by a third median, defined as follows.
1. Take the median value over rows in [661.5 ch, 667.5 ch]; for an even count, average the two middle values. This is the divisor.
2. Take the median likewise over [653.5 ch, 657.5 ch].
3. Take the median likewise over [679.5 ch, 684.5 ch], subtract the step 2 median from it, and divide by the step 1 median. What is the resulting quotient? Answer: -0.15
